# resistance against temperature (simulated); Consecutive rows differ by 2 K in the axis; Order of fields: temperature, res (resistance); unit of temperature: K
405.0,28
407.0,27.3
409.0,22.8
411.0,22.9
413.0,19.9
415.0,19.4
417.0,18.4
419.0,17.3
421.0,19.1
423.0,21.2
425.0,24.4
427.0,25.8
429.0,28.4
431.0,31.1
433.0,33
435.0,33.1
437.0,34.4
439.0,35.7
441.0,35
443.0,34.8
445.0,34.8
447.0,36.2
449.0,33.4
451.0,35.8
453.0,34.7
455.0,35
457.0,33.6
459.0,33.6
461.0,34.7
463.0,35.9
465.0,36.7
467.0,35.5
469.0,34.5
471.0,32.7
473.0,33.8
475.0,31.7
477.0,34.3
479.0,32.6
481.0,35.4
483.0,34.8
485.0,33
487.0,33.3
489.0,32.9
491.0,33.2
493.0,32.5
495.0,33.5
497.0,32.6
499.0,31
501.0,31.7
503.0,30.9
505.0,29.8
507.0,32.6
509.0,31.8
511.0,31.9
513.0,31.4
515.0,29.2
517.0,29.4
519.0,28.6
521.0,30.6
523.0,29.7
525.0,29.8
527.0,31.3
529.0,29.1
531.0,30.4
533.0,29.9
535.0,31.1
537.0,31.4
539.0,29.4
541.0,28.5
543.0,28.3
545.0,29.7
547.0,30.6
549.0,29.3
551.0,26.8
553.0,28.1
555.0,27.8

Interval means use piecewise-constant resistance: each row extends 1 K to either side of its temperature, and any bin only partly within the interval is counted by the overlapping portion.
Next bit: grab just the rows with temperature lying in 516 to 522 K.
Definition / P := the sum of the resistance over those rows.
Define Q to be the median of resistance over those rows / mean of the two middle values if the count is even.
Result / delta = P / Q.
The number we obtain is 3.01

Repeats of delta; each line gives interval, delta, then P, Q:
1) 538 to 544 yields 3.02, 86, 28.5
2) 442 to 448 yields 3.04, 106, 34.8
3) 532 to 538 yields 2.97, 92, 31.1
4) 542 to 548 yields 2.98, 89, 29.7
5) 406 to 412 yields 3.19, 73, 22.9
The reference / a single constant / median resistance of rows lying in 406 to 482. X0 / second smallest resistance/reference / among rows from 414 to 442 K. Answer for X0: 0.55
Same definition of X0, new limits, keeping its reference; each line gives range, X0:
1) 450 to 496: 0.97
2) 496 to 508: 0.92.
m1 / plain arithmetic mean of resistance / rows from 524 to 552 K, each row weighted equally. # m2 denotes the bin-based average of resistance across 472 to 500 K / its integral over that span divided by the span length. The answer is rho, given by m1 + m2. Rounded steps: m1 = 29.7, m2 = 33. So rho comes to 62.9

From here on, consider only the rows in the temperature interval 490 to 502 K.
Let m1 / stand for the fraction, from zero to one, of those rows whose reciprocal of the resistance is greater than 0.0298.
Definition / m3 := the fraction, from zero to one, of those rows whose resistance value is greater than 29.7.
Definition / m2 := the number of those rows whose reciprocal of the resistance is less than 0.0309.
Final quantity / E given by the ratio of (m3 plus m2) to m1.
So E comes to 5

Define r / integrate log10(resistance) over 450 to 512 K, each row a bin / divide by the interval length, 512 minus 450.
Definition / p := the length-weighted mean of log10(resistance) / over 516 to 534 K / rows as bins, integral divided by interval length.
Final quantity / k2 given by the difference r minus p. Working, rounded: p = 1.48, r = 1.52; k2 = 0.05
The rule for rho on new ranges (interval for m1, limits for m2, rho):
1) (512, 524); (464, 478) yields 64.0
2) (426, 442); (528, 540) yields 62.3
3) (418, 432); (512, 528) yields 53.9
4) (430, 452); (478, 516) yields 66.6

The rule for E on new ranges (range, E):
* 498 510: 2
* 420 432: 0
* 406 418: 0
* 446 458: 42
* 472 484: 18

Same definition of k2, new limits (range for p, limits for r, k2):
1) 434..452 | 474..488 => -0.02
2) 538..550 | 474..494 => 0.06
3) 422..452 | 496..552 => -0.02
